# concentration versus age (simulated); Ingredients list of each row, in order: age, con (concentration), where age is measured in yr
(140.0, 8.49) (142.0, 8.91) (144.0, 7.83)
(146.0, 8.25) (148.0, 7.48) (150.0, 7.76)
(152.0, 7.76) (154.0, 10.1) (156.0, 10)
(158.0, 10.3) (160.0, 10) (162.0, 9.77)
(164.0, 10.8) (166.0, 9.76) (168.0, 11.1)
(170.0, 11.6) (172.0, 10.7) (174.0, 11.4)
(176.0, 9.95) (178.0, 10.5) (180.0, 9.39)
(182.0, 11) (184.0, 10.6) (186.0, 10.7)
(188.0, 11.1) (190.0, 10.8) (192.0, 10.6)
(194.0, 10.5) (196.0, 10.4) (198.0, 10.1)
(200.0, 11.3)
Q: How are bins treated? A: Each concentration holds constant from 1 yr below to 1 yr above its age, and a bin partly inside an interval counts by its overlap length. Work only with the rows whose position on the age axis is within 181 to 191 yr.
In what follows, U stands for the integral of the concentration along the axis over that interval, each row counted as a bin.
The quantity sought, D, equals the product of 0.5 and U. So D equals 54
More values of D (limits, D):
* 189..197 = 42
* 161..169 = 41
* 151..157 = 28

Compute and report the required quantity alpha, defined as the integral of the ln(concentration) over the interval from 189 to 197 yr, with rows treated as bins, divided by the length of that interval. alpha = 2.36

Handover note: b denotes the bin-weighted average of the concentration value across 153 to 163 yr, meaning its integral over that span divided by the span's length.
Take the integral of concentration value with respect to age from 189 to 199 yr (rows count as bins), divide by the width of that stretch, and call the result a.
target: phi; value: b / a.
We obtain 0.96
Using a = 10.5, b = 10.0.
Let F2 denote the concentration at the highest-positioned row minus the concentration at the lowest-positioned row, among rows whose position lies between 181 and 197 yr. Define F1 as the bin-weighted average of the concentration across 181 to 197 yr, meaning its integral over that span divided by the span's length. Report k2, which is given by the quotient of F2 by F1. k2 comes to -0.06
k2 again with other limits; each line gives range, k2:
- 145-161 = 0.20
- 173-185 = -0.08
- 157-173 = 0.04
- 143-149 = -0.04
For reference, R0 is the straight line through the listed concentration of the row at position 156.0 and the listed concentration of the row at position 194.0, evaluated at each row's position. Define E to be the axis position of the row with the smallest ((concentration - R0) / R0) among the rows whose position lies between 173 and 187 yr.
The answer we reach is 180.0 yr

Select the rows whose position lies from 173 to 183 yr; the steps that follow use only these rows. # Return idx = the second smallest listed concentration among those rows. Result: 9.95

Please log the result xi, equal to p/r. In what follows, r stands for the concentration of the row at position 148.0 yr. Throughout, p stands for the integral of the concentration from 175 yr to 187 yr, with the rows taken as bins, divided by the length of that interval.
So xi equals 1.38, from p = 10.4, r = 7.48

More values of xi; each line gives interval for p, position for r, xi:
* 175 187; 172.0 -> 0.97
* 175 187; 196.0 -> 1.00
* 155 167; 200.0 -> 0.89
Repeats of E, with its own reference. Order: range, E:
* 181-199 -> 198.0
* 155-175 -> 166.0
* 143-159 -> 148.0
